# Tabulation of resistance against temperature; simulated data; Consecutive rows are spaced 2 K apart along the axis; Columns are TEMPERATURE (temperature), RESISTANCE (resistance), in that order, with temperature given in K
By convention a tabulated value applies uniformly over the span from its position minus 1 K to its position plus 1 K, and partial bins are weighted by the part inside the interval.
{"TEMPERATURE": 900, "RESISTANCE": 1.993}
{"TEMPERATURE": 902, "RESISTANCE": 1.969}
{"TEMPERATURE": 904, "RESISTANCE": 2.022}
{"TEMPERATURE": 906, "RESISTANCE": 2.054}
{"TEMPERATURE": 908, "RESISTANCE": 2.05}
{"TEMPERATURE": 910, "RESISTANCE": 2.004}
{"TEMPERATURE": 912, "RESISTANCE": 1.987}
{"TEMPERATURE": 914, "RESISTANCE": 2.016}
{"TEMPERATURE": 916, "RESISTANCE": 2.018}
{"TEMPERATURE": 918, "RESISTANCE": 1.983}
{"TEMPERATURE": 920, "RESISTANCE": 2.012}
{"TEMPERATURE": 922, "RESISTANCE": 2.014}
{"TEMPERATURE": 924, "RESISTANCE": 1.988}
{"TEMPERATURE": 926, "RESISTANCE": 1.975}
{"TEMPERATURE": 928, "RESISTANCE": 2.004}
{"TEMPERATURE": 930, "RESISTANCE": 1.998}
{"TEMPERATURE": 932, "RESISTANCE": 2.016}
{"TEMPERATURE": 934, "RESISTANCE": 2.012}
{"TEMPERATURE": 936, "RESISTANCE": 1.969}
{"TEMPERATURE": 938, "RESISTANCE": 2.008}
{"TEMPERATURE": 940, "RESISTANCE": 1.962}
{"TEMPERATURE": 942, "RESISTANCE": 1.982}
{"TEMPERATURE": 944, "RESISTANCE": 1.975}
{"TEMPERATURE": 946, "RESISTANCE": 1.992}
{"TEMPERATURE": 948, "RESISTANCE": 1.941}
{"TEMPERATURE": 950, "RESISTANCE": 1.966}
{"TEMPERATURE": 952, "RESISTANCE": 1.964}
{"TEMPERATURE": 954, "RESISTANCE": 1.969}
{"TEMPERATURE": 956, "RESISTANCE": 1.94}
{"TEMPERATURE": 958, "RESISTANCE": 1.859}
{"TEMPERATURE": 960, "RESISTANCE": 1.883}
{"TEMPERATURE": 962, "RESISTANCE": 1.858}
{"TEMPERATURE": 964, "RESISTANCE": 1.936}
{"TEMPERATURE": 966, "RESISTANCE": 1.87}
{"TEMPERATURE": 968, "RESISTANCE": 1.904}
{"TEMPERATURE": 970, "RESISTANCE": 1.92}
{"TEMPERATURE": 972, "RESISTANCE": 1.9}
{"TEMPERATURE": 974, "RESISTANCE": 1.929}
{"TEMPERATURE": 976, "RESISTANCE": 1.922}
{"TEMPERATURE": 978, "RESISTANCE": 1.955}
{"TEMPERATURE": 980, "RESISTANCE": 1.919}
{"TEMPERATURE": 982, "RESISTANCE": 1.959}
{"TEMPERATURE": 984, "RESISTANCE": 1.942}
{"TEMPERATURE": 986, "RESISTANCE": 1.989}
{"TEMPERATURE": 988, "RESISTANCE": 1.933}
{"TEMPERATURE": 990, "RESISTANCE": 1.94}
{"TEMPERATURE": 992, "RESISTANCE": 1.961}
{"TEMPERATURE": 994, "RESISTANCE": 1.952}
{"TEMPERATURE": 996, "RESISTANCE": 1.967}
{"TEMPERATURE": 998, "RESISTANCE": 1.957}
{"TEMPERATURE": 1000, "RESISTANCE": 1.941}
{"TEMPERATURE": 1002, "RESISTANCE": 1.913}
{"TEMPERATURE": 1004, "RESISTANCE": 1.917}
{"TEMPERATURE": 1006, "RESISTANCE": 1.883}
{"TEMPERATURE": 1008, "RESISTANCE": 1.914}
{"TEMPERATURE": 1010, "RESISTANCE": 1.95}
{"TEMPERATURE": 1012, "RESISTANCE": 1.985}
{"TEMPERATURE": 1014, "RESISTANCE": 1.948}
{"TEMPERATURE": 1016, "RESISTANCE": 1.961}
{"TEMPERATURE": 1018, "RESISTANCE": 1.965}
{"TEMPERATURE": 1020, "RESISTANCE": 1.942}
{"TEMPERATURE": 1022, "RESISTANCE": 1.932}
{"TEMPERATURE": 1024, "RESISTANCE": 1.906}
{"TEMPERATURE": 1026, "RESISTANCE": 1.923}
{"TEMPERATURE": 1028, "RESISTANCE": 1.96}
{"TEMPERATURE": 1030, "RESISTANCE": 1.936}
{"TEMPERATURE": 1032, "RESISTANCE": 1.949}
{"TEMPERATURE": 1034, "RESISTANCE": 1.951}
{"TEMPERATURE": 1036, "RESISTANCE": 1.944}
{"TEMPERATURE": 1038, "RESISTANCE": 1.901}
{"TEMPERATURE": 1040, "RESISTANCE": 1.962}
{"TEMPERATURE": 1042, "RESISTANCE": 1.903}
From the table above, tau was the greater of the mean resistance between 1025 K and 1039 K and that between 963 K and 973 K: 1.94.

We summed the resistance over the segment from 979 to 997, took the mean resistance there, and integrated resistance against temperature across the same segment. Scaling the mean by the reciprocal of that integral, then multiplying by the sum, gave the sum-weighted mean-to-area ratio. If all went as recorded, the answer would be 0.976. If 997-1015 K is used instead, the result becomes 0.967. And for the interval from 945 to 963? 0.965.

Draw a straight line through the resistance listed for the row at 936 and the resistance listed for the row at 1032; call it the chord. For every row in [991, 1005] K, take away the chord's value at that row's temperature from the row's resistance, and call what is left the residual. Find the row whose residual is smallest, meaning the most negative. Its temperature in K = 1002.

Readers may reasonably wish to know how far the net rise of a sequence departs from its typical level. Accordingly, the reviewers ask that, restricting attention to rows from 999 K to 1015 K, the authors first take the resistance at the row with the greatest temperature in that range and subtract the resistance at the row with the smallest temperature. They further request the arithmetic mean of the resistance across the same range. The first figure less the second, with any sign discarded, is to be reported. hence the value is 1.92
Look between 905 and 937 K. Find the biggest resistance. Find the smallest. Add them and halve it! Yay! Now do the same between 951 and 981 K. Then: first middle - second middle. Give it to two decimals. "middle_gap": 0.10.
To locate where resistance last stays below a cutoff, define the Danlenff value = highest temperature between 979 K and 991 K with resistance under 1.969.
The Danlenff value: 990 K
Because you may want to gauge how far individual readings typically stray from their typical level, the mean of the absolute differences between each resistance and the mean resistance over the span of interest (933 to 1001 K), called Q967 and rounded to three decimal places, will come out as 0.029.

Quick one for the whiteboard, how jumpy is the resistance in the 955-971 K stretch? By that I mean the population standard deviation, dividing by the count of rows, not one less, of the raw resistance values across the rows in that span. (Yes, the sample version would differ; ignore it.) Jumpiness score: 0.0313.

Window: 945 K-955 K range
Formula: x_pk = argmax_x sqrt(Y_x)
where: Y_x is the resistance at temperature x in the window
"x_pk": 946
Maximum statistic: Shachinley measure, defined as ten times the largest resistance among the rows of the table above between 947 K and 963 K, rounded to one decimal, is 19.7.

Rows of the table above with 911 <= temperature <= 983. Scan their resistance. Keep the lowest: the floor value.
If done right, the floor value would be 1.858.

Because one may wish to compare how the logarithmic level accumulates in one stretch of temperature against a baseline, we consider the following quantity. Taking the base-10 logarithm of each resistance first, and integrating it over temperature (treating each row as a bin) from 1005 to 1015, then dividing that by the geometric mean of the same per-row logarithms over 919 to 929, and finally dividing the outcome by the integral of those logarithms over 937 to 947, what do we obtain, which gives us 3.21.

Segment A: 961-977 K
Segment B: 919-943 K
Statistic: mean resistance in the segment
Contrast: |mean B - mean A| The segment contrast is 0.090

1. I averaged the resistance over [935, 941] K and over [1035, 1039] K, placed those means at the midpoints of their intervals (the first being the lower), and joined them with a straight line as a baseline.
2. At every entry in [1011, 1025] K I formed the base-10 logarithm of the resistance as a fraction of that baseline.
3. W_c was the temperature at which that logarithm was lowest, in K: 1024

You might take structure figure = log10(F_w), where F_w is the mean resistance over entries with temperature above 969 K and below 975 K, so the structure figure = 0.282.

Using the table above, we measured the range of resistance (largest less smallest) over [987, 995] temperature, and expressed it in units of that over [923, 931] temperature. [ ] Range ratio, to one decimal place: 1.0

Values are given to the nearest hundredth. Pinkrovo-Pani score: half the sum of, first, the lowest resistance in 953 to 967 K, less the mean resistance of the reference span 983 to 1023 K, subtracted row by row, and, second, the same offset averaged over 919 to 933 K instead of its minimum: -0.02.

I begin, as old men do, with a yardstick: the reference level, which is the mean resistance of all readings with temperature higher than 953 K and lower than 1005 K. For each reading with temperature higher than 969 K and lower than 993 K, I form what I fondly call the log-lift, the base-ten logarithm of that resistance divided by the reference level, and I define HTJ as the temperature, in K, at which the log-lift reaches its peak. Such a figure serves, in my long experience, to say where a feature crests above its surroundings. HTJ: 986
